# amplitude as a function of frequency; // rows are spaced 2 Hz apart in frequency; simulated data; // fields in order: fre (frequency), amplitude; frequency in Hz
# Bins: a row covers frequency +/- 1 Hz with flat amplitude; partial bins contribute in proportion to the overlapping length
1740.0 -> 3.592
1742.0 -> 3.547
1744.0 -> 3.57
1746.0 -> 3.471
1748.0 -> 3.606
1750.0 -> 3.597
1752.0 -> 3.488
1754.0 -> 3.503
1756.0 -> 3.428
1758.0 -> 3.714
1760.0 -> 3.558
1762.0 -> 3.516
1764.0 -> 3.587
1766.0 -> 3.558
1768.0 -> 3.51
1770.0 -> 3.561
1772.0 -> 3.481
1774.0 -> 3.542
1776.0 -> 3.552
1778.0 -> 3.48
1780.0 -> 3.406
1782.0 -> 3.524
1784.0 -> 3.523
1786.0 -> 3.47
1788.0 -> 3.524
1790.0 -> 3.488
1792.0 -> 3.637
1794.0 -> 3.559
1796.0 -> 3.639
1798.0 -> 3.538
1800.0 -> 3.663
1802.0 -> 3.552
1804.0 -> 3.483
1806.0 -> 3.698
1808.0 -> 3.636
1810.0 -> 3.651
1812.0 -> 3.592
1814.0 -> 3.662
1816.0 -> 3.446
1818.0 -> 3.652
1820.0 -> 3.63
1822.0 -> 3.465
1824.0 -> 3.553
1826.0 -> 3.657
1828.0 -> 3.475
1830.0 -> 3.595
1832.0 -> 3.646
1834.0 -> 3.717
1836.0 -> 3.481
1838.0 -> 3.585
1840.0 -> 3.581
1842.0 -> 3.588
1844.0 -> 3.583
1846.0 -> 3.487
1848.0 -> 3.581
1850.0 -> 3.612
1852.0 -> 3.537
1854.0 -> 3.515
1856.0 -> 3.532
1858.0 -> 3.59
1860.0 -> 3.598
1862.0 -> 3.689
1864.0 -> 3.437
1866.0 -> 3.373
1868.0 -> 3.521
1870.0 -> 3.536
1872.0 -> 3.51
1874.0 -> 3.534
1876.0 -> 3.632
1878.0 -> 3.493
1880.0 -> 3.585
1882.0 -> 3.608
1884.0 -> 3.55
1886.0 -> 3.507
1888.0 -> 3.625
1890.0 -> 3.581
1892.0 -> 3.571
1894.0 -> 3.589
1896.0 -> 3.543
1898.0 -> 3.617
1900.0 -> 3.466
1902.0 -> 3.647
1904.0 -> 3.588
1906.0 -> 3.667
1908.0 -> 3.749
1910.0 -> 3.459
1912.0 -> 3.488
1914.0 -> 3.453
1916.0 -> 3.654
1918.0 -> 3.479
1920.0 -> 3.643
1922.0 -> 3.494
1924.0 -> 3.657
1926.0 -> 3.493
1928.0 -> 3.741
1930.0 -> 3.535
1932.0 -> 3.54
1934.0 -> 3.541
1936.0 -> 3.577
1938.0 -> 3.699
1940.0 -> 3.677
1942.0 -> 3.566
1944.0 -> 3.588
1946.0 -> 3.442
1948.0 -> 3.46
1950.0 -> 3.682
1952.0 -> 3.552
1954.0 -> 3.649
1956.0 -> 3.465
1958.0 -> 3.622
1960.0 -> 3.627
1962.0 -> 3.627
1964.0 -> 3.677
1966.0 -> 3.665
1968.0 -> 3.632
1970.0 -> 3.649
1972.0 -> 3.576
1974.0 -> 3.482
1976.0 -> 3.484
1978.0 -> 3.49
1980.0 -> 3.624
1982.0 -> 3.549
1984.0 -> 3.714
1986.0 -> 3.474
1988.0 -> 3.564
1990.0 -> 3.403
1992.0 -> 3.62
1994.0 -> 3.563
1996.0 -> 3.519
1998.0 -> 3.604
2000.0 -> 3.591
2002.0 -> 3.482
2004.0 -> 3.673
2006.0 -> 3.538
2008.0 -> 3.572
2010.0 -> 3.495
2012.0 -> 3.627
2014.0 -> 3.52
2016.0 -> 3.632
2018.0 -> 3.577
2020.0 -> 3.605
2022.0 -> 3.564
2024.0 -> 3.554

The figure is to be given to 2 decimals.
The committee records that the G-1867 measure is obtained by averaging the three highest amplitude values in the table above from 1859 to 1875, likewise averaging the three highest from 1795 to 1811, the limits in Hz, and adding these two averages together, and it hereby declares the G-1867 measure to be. 7.28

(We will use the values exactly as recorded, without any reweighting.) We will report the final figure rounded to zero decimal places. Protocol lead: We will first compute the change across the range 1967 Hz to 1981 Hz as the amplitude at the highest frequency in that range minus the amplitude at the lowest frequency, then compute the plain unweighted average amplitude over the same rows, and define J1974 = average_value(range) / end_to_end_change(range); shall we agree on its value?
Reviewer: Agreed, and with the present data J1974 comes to -445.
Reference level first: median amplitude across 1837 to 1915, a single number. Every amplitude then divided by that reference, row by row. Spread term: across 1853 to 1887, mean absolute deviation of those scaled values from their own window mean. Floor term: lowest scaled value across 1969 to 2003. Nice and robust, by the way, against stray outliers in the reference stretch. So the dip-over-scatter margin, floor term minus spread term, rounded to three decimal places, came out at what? 0.935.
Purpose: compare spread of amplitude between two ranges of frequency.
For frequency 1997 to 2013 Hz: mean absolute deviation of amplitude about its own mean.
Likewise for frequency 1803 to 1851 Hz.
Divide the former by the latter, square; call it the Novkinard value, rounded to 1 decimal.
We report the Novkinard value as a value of 0.7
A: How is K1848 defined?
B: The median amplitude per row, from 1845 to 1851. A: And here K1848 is 3.58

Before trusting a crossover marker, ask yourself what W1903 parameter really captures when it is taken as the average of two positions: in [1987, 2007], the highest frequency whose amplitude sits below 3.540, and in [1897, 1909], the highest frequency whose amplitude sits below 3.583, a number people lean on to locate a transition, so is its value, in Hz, 1953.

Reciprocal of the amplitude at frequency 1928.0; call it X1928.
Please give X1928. 0.267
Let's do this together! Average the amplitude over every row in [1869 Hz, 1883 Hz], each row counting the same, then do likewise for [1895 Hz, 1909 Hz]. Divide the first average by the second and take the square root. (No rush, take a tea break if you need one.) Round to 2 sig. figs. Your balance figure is 0.99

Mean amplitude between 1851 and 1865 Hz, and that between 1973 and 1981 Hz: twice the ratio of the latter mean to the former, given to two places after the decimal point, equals 1.98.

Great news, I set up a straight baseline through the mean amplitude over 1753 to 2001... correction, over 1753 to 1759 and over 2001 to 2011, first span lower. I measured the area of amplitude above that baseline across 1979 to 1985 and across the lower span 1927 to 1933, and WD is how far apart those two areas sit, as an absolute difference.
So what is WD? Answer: 0.14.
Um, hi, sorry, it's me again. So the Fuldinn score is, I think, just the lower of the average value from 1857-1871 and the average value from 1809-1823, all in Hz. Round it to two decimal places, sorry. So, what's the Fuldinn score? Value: 3.53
